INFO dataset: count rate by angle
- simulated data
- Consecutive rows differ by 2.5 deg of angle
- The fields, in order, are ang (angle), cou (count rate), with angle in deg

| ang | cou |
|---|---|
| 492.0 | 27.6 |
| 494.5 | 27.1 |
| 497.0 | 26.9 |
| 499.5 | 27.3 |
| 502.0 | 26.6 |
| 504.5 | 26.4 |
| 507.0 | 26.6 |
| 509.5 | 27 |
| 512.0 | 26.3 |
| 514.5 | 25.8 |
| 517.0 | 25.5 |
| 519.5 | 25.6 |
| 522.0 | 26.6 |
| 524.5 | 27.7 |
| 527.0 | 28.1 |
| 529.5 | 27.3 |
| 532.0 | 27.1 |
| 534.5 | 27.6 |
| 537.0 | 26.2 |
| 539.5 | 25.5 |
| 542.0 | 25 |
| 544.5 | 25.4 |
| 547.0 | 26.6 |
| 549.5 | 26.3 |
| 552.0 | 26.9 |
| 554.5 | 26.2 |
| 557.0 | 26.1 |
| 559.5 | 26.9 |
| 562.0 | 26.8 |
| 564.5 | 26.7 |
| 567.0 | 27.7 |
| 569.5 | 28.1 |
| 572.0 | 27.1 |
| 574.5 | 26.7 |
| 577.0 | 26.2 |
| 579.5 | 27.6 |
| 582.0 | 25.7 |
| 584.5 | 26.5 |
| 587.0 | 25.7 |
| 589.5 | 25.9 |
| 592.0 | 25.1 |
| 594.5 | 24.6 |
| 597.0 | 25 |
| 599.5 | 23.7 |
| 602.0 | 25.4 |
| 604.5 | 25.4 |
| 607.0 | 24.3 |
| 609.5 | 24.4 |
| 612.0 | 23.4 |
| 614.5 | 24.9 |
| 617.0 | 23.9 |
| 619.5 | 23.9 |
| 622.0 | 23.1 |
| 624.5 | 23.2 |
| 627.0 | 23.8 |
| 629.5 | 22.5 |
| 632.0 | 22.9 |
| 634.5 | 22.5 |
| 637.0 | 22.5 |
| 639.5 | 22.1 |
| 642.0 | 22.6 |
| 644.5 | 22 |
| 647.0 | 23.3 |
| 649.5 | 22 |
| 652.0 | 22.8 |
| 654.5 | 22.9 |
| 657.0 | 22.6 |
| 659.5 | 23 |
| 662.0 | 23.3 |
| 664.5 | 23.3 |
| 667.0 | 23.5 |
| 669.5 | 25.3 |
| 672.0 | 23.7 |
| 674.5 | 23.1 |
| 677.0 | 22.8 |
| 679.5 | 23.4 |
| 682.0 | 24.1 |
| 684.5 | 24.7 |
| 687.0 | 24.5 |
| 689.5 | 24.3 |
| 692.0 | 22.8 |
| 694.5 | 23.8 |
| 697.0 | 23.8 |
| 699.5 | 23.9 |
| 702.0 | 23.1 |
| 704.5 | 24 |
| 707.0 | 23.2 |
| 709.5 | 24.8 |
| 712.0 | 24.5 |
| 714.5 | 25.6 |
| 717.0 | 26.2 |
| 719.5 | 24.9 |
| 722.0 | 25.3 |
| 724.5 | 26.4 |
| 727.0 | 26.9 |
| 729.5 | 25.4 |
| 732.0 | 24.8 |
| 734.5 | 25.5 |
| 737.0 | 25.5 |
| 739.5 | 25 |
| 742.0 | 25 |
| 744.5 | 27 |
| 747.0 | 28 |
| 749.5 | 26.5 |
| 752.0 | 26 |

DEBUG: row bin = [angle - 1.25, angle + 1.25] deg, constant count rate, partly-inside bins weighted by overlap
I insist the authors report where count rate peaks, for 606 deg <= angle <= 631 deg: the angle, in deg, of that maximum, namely 614.5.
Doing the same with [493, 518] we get 499.5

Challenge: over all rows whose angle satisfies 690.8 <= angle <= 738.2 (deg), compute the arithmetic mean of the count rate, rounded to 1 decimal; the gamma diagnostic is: 24.8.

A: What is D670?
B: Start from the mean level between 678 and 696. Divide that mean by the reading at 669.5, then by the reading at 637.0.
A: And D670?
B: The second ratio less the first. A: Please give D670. 0.12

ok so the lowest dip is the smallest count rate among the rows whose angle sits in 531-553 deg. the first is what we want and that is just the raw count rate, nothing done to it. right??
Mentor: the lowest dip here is 25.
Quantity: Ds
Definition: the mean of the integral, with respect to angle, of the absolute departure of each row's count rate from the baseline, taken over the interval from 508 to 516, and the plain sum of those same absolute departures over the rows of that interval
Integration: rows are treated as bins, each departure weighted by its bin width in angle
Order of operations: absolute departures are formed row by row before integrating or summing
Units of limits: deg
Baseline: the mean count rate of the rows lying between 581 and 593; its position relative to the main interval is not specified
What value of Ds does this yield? 3.1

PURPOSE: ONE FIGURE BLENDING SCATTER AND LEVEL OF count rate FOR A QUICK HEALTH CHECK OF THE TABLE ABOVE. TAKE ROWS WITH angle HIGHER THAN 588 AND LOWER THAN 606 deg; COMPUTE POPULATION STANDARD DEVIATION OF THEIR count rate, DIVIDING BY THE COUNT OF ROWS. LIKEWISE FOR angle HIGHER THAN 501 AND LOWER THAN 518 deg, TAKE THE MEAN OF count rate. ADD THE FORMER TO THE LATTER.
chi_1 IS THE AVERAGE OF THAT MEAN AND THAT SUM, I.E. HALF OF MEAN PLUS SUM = 26.6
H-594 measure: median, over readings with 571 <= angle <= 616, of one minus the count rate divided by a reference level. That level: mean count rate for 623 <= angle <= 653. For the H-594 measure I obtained -0.12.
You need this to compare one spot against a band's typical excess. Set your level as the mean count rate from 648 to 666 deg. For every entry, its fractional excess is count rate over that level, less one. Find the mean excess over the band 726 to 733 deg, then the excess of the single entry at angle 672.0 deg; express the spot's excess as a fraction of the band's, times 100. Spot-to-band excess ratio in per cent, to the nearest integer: 30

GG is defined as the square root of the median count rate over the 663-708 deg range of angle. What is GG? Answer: 4.87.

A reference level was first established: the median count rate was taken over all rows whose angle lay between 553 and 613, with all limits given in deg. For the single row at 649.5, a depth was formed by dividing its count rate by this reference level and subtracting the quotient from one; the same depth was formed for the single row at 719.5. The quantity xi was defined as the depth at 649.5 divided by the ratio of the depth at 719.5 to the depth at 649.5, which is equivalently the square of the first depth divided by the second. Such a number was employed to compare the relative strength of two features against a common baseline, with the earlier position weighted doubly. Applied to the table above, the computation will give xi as 0.6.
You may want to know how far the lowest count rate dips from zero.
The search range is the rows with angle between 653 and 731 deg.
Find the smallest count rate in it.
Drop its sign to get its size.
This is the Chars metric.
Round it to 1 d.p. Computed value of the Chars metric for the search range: 22.6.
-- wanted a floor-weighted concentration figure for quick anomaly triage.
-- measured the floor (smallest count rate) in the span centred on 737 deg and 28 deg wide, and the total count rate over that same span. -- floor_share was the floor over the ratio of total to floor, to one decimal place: 2.2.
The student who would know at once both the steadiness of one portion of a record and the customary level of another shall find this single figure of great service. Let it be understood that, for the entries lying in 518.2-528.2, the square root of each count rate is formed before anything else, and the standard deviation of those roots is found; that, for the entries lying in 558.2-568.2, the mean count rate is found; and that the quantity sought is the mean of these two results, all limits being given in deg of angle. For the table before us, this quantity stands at 13.6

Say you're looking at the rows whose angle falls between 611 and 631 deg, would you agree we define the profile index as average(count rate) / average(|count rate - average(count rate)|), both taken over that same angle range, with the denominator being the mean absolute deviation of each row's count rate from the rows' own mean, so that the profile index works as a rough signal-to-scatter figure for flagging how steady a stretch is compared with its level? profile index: 44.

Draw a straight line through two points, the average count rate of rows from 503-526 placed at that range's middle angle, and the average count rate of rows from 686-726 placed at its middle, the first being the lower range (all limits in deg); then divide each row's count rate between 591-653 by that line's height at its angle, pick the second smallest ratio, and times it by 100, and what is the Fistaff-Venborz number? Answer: 88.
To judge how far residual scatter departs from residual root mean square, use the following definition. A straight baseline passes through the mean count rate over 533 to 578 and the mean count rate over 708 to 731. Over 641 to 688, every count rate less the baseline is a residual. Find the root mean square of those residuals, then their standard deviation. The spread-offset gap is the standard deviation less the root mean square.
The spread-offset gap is -1.8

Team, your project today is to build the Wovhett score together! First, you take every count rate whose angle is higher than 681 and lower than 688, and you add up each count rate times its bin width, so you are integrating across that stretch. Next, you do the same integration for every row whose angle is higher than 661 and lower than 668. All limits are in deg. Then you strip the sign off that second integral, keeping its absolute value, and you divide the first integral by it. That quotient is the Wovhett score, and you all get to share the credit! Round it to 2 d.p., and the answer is 1.05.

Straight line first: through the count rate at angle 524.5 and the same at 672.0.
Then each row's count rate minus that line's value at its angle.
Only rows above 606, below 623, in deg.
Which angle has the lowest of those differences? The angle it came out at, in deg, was 622.0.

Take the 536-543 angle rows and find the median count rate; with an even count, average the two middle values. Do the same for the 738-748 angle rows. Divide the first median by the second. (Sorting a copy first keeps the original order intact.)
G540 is 0.98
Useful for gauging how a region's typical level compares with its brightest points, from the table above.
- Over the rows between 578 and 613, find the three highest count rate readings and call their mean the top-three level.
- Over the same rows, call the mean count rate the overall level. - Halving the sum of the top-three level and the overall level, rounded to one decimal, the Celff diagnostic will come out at 25.9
